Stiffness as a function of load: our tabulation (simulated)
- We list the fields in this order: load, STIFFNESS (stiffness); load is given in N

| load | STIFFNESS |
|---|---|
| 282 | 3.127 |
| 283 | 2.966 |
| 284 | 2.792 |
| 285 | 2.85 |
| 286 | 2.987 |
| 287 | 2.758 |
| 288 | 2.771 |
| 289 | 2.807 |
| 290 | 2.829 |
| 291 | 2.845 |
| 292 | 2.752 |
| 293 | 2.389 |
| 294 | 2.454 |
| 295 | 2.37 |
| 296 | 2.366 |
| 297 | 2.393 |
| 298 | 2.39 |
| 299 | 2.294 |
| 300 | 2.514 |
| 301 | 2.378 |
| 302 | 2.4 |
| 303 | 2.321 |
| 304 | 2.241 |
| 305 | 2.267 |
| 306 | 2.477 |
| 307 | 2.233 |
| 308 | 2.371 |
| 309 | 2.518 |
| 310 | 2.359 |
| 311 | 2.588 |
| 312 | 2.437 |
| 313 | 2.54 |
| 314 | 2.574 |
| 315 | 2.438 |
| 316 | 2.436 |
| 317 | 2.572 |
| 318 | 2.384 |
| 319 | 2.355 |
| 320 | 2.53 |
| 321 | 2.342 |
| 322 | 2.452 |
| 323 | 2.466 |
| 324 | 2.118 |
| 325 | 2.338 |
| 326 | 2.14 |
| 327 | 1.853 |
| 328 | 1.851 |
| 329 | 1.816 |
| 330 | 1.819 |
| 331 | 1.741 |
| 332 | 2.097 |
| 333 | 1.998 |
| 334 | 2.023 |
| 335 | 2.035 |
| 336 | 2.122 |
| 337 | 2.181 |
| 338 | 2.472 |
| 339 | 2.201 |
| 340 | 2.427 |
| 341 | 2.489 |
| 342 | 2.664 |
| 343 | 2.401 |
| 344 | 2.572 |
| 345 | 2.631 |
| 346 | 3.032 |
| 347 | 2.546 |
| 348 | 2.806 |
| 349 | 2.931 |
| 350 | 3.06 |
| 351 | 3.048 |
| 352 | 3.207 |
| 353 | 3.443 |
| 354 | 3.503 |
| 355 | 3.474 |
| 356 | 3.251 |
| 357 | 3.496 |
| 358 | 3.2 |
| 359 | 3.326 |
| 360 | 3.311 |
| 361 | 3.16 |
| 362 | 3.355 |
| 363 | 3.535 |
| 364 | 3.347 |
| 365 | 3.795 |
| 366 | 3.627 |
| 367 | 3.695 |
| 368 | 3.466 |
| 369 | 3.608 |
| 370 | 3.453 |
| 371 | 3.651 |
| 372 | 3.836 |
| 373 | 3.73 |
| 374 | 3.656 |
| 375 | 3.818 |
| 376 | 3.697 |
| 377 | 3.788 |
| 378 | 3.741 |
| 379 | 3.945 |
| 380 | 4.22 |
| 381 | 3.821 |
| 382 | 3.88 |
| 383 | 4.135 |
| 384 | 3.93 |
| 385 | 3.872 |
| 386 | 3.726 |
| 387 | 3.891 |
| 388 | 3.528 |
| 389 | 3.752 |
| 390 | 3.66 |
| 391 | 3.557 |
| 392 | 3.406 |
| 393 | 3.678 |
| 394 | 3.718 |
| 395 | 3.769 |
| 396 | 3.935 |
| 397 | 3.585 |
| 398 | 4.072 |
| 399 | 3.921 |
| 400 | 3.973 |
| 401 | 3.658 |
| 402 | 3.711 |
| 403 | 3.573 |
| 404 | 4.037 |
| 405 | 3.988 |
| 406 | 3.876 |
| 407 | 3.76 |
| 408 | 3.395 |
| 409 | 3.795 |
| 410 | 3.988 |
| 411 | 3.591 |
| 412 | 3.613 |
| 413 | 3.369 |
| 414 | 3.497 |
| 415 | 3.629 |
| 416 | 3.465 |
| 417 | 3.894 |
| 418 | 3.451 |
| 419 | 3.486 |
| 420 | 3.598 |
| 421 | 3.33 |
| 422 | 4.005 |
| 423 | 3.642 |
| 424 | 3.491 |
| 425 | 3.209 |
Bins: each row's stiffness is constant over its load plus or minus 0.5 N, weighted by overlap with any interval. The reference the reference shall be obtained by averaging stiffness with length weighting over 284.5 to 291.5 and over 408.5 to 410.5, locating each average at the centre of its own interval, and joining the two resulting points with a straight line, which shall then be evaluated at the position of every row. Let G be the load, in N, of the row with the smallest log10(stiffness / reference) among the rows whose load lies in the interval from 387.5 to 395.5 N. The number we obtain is 392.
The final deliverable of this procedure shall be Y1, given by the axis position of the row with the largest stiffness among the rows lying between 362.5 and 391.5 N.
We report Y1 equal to 380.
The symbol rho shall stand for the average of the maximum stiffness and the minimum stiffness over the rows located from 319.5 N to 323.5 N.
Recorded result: 2.44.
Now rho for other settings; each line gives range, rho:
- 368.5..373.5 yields 3.64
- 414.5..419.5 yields 3.67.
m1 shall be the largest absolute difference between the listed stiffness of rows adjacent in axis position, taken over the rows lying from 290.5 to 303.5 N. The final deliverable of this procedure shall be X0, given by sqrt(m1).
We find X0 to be 0.60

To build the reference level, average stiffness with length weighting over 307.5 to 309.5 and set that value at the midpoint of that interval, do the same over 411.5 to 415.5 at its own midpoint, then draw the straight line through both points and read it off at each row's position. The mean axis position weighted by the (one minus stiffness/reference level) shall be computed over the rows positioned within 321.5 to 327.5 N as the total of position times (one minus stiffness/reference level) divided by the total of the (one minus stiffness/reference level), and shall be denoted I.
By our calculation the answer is 325.4 N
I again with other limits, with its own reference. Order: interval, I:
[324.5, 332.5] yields 328.9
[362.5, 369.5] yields 366.0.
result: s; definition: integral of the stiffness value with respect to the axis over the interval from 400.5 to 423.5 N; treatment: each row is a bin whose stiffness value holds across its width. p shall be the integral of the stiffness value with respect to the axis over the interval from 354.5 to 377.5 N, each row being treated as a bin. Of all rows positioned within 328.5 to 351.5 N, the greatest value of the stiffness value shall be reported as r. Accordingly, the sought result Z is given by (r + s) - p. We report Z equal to 6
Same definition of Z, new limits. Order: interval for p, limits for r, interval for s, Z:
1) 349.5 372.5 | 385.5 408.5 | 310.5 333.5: -23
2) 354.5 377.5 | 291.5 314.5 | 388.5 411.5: 8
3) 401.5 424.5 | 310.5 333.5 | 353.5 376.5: -1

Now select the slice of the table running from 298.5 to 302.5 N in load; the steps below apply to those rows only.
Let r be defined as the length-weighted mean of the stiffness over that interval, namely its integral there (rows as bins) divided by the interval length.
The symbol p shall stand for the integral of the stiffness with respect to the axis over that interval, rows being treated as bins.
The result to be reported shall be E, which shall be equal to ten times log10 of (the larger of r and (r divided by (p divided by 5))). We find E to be 3.80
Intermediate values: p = 9.6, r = 2.40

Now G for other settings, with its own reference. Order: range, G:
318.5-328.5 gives 328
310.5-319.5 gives 319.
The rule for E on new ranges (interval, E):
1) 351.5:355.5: 5.32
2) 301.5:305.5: 3.63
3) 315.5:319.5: 3.87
